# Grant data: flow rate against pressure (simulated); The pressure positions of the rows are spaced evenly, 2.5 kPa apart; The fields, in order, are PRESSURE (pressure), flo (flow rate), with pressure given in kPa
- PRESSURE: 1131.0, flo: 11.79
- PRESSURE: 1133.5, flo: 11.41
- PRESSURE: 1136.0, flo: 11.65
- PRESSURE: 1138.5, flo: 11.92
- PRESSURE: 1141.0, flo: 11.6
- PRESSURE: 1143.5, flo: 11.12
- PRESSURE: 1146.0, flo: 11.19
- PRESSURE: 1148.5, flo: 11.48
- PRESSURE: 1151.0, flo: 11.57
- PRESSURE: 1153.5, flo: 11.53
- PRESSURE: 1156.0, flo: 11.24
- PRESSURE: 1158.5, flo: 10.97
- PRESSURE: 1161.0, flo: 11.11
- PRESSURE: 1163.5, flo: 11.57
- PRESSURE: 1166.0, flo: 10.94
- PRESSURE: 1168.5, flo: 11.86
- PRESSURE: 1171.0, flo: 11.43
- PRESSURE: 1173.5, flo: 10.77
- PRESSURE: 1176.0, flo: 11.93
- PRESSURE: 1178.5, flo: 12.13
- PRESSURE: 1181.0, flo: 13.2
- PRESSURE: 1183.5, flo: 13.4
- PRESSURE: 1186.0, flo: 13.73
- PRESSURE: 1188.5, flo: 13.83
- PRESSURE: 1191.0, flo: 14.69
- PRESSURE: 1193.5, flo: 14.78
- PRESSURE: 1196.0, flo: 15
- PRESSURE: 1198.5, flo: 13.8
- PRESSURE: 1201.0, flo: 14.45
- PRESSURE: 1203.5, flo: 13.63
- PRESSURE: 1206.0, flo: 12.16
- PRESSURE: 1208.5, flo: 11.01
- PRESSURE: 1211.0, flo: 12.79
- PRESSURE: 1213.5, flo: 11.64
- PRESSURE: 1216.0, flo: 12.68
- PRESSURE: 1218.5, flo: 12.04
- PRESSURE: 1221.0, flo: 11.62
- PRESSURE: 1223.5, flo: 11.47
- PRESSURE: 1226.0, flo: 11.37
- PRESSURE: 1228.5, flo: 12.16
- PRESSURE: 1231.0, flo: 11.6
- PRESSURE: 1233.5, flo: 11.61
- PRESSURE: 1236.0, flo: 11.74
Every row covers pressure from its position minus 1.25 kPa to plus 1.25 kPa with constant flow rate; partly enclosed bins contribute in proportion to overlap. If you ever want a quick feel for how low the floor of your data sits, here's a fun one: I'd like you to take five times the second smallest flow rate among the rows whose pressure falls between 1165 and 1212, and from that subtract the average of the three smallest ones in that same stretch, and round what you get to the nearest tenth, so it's 43.8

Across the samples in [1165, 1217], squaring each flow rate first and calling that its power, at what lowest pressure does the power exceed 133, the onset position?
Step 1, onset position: 1168.5 kPa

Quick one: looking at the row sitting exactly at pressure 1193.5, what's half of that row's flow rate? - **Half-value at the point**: 7.4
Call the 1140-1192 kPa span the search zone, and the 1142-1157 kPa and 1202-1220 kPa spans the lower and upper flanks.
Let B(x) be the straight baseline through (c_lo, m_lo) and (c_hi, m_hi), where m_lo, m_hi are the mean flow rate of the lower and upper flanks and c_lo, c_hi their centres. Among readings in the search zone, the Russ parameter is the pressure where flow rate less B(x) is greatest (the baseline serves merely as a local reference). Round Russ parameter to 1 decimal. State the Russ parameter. 1191.0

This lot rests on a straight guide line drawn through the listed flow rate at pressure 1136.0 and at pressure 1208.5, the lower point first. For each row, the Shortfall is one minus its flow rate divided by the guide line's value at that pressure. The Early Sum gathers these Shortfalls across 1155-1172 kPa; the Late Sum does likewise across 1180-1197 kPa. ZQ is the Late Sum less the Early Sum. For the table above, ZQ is -1.9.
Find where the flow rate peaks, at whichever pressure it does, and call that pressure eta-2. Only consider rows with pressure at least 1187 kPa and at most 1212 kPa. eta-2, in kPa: 1196.0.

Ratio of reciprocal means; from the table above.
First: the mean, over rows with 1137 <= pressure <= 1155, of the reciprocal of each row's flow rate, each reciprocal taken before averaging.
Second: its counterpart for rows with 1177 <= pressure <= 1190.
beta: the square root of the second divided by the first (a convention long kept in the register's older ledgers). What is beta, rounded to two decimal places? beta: 0.93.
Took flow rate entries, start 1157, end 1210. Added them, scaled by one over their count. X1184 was 12.7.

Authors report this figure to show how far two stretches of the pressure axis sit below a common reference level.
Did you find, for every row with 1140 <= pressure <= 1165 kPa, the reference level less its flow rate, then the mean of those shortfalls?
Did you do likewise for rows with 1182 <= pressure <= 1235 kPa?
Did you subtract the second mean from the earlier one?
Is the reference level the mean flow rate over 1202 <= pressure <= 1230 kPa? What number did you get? 1.5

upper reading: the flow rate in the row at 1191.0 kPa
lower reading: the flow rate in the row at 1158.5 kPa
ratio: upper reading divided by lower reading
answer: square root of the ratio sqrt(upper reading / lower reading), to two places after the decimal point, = 1.16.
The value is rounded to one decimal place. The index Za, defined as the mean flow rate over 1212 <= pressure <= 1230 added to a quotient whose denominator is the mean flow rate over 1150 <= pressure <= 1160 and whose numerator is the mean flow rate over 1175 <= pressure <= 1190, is 13.0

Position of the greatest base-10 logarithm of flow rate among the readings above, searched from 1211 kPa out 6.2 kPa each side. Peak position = 1211.0 kPa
